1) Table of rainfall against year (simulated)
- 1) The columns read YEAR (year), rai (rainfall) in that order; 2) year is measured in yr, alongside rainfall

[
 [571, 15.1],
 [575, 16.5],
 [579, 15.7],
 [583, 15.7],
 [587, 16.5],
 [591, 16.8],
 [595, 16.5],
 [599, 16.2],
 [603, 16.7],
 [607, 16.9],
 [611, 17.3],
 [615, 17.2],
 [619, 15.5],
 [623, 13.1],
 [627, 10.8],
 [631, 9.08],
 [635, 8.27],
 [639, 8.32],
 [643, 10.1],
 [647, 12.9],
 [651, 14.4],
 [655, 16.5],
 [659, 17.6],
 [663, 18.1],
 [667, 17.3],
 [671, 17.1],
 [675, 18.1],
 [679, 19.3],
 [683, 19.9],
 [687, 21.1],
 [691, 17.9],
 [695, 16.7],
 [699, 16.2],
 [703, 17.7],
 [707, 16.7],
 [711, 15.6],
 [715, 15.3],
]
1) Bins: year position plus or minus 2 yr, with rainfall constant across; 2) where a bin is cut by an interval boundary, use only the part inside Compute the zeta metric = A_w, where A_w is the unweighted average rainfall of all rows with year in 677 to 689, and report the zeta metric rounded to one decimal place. 20.1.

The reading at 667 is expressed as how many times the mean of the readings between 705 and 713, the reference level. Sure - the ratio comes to 1.1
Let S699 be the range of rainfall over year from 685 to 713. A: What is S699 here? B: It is 5.5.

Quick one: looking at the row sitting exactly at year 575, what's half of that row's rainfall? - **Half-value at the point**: 8.25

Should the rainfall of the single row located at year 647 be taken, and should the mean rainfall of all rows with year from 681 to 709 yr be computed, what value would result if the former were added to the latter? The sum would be 30.9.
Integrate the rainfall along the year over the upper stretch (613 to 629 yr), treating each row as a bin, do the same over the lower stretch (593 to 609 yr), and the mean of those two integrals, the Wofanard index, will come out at 246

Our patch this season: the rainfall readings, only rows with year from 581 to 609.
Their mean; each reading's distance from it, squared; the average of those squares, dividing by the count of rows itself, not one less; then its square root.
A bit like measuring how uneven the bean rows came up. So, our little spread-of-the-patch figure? 0.4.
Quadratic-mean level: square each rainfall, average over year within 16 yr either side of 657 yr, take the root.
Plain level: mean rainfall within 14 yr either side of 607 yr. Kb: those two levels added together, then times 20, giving 647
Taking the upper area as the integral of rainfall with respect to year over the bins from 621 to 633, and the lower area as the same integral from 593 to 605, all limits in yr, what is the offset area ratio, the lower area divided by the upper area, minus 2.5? -1.0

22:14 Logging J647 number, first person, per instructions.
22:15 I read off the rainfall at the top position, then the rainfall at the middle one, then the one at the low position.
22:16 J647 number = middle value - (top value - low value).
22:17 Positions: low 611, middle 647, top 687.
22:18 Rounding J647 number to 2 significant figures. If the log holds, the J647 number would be 9.1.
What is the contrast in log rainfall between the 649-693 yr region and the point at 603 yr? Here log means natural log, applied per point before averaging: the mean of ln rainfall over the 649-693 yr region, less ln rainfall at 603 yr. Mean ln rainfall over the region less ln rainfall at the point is 0.1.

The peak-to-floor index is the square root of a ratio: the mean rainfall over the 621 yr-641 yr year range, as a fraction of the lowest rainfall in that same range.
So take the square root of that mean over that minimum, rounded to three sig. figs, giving 1.09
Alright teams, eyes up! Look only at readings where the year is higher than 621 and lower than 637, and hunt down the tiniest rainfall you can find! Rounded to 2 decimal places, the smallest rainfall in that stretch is 8.27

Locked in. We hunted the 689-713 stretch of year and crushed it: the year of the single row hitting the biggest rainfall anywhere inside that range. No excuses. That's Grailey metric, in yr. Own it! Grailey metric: 691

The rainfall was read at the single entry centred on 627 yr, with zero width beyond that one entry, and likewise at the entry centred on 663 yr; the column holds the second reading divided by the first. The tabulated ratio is 1.7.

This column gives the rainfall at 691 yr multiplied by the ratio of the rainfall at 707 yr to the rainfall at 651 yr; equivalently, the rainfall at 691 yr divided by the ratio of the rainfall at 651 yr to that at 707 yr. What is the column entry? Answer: 20.8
